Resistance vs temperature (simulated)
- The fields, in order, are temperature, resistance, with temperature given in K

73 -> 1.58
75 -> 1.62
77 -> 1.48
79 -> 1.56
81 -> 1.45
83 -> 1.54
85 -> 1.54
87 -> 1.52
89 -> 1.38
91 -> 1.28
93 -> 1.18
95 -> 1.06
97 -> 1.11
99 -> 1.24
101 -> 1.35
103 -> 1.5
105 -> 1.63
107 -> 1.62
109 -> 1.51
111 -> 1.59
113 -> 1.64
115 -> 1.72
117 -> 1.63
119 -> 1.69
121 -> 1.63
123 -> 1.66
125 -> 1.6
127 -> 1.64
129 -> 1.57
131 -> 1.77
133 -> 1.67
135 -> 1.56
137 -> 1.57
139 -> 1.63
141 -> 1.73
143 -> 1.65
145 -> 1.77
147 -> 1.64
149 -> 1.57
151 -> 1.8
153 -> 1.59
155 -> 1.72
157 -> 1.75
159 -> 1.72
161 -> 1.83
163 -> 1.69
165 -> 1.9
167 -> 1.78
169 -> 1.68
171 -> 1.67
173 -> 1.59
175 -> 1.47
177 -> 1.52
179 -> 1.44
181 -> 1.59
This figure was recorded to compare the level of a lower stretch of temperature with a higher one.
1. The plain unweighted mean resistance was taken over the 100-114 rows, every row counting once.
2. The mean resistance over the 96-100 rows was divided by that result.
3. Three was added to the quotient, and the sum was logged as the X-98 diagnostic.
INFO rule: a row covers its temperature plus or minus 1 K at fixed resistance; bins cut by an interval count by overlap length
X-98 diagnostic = 3.76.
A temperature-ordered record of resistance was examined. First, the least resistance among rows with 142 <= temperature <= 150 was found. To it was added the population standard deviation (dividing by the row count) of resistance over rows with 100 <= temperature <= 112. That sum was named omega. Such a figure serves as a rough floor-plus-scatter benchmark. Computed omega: 1.666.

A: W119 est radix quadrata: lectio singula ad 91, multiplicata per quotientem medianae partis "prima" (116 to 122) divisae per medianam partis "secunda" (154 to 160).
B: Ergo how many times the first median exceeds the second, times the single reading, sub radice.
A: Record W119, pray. 1.10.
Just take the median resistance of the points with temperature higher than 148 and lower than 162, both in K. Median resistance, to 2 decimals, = 1.72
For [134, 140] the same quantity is 1.57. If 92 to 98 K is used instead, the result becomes 1.11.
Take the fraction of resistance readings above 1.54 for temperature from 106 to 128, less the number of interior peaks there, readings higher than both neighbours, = -2.1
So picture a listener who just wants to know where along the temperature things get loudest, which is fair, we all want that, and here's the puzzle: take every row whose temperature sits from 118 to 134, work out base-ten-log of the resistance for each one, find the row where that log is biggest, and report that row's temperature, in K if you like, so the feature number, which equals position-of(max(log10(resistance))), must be 131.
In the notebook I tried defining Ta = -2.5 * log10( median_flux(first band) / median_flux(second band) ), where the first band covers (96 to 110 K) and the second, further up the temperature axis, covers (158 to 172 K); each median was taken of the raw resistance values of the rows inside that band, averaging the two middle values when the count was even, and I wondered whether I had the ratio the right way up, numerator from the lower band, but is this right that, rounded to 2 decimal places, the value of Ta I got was 0.15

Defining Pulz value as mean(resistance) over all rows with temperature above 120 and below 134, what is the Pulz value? 1.65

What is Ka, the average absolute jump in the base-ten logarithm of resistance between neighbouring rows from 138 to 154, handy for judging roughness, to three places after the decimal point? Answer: 0.035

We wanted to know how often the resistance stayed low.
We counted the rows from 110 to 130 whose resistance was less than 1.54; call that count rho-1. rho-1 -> 0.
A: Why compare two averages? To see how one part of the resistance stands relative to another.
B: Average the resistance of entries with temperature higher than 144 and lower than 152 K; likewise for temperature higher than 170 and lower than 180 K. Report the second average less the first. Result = -0.16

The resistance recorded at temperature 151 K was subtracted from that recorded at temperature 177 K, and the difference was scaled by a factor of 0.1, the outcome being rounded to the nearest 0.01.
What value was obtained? -0.03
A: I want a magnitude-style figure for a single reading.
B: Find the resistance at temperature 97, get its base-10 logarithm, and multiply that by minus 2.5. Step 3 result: -0.11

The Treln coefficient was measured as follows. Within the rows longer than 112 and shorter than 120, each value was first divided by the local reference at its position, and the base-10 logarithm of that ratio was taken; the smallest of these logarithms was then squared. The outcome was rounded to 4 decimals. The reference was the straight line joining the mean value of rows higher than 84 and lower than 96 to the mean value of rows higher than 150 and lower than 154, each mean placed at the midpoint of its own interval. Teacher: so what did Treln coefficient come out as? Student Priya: 0.0016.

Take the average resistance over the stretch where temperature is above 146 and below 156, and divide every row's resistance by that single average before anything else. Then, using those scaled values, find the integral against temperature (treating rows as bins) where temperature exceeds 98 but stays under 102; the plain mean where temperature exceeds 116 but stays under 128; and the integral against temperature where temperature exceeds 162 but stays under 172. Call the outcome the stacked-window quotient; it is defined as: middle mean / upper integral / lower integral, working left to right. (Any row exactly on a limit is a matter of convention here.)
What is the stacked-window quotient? 0.030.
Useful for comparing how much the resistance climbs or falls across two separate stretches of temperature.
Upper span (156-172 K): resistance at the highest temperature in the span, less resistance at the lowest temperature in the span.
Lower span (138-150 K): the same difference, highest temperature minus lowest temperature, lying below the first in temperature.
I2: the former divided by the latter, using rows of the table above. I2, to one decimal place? 1.3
